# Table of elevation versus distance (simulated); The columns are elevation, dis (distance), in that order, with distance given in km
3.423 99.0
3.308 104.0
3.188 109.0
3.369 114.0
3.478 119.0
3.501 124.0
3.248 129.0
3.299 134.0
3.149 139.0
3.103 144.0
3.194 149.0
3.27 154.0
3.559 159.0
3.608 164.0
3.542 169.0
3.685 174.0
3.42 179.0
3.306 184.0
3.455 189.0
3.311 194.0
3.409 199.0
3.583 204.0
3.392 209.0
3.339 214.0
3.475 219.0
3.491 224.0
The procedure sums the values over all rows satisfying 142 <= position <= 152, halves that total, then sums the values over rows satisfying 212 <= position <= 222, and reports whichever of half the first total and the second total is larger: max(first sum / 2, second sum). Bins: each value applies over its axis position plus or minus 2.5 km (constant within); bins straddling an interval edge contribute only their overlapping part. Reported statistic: 6.81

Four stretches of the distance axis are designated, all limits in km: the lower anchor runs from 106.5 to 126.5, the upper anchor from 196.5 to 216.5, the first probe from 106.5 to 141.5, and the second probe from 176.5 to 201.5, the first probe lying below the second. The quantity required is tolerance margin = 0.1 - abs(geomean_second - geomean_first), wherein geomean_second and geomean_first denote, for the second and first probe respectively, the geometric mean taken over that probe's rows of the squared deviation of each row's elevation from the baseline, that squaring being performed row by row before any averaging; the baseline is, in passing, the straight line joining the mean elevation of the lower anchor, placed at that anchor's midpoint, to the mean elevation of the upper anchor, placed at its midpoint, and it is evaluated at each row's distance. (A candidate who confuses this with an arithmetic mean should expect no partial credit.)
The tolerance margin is 0.091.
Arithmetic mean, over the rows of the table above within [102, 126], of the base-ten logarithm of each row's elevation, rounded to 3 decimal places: 0.527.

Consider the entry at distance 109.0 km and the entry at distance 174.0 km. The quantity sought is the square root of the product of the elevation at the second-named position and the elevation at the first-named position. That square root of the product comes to 3.43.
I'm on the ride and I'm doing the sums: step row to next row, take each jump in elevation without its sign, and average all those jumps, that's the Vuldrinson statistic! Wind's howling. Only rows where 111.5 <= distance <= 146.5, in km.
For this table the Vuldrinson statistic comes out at 0.11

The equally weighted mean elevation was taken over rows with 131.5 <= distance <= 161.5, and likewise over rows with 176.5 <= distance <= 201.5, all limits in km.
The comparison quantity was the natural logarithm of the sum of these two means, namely 1.89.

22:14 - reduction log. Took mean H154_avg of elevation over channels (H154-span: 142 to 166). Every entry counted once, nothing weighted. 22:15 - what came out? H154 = 3.35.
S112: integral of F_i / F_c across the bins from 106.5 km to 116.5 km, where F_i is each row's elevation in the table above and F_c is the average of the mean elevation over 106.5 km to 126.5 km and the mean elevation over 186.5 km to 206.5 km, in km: 9.6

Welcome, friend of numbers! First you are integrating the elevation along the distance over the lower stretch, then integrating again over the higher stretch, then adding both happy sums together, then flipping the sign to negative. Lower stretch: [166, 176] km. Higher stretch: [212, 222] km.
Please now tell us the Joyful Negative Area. -70.2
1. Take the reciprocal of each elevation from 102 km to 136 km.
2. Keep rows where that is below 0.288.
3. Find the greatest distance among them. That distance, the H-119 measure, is 124.0 km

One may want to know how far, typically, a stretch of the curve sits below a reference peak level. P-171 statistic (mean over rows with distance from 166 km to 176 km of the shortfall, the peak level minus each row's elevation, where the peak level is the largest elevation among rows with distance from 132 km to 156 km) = -0.31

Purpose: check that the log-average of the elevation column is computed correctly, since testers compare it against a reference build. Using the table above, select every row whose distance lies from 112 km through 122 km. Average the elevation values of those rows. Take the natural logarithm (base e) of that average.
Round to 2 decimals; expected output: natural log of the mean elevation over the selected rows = 1.23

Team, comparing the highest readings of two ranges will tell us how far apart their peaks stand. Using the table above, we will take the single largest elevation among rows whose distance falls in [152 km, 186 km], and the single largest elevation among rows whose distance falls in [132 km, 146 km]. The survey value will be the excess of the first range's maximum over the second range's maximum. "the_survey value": 0.39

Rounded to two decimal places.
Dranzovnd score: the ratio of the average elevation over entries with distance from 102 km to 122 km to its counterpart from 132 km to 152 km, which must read 1.05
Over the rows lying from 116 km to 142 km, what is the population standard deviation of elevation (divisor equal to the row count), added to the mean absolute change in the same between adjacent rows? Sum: 0.255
